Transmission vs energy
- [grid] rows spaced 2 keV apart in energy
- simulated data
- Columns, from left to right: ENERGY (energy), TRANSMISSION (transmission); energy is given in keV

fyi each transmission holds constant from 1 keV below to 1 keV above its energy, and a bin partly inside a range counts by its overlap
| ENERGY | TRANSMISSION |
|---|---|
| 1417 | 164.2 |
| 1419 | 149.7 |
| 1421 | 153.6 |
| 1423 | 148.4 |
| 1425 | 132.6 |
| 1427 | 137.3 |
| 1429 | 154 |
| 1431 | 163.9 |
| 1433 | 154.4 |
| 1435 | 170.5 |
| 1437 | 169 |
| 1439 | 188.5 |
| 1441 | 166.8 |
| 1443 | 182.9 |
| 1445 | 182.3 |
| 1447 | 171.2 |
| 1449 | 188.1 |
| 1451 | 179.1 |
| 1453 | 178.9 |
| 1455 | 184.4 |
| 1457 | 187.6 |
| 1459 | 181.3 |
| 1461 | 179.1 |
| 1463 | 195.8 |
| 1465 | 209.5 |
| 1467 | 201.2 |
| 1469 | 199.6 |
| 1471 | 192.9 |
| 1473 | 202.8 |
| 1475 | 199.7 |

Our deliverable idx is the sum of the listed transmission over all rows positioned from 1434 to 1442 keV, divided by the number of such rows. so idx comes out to 174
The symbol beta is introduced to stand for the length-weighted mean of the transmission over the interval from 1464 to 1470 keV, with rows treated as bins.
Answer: 203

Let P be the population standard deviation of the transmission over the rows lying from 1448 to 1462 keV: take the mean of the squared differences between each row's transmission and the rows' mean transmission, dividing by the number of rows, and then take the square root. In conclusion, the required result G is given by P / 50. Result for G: 0.075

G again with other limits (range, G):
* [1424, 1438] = 0.276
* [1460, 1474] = 0.178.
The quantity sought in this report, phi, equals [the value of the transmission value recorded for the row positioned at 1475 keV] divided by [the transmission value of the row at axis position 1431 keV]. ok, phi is 1.22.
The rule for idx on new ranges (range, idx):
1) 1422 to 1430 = 143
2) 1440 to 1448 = 176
